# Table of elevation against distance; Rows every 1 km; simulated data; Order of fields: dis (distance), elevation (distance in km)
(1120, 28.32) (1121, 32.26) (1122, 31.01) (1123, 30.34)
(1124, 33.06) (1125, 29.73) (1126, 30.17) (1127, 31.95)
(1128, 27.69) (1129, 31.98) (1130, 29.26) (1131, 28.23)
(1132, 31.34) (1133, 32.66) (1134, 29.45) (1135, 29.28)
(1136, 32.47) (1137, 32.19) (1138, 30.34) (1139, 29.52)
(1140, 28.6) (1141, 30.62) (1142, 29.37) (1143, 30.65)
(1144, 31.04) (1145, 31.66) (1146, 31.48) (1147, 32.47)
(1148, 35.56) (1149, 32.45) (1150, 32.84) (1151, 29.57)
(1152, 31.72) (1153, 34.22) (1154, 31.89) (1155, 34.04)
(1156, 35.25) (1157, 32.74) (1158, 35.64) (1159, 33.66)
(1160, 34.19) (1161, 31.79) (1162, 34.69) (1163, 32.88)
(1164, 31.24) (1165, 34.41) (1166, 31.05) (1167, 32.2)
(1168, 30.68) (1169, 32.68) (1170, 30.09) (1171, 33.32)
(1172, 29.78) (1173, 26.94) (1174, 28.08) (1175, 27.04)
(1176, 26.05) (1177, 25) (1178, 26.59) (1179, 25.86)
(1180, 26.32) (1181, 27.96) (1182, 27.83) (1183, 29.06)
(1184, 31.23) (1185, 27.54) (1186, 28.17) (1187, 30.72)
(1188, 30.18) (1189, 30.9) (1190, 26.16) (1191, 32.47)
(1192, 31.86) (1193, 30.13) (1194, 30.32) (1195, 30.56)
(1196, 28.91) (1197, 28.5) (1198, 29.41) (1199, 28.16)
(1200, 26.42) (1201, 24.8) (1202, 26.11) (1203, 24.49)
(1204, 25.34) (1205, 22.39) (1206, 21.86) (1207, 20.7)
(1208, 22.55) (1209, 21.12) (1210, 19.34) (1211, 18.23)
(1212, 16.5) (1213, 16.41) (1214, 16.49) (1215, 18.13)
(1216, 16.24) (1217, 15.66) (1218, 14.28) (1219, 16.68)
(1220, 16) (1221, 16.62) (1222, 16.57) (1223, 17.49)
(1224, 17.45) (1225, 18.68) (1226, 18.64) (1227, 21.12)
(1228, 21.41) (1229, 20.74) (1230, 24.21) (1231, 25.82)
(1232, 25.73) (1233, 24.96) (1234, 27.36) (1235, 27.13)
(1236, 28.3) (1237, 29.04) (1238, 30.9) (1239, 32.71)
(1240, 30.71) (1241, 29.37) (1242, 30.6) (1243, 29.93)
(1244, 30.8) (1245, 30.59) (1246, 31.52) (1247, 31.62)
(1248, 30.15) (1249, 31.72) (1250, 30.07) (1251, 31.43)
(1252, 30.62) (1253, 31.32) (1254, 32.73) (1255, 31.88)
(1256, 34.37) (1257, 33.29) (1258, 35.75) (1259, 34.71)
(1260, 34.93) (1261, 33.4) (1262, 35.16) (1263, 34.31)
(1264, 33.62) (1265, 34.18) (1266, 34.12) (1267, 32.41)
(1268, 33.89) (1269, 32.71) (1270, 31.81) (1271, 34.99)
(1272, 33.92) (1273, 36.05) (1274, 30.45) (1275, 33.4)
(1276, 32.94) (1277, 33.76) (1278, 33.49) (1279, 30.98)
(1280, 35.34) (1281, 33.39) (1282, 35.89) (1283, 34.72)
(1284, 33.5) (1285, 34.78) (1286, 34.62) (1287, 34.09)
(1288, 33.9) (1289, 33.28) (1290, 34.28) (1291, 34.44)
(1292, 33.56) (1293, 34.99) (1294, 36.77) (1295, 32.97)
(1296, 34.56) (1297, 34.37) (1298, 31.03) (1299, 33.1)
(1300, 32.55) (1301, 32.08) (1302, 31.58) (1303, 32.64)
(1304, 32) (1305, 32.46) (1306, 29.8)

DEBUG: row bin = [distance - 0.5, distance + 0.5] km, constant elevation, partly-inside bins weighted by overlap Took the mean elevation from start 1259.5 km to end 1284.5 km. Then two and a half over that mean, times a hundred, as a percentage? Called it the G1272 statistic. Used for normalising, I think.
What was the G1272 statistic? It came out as 7.4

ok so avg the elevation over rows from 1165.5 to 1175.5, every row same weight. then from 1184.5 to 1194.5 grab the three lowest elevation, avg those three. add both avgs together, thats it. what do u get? 57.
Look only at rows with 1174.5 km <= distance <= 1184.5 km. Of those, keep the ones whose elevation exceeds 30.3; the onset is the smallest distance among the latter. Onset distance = 1184 km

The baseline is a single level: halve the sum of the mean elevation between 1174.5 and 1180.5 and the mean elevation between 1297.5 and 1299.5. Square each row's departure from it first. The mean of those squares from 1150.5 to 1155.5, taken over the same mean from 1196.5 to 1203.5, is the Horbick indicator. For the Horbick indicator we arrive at 1.6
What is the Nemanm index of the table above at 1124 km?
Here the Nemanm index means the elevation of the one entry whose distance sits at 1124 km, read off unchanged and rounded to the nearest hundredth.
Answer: 33.06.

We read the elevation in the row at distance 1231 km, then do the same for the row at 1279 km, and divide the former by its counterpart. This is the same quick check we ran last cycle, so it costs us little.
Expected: 0.83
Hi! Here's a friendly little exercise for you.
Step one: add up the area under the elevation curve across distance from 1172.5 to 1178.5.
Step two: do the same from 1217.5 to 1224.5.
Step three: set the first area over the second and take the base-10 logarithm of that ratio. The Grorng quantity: 0.1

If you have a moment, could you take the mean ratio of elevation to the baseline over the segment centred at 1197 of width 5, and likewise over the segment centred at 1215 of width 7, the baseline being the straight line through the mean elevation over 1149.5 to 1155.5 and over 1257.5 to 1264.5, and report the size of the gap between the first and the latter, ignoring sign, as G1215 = 0.4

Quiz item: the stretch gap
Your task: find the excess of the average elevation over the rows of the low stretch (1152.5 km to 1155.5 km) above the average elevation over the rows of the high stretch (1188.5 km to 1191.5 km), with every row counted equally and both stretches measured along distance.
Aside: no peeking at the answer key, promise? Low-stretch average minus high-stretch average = 3.5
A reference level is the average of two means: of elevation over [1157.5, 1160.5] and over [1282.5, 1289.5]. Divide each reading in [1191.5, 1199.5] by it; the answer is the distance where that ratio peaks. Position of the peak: 1192 km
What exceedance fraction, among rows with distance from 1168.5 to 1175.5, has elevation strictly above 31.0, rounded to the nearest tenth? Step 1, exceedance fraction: 0.3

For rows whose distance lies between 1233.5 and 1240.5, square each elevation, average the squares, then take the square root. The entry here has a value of 29.5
